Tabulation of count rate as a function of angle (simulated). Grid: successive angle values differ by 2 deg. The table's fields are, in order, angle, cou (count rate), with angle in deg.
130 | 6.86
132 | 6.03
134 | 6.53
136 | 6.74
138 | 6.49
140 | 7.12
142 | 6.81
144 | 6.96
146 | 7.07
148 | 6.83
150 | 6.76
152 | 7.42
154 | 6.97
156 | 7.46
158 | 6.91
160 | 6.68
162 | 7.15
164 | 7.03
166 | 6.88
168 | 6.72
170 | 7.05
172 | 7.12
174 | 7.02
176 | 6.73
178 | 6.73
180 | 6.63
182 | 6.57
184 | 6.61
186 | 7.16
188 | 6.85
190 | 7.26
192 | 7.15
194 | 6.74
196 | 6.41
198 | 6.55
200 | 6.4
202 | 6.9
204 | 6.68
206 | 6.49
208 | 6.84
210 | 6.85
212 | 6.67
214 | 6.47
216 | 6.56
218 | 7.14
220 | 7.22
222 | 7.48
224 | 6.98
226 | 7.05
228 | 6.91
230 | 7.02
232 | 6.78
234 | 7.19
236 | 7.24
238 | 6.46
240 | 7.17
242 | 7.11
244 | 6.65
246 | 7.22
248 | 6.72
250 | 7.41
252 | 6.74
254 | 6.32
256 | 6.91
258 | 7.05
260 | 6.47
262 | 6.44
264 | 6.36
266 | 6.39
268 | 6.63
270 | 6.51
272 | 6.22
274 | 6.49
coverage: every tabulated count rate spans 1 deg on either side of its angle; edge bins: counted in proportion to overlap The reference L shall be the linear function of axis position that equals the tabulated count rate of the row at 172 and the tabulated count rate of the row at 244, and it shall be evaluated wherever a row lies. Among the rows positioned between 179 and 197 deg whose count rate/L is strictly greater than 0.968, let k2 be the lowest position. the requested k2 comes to 186 deg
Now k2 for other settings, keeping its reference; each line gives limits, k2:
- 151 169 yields 152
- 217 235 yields 218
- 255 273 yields 256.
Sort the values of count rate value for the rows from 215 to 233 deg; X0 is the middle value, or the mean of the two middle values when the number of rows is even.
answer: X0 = 7.02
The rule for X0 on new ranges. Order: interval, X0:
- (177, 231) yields 6.84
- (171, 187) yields 6.73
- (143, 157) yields 6.97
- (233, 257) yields 7.01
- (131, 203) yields 6.84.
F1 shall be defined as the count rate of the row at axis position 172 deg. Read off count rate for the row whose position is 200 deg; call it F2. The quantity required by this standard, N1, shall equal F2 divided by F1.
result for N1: 0.90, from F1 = 7.12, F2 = 6.4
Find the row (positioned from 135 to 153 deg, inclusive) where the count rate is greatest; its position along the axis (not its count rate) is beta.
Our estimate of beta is 152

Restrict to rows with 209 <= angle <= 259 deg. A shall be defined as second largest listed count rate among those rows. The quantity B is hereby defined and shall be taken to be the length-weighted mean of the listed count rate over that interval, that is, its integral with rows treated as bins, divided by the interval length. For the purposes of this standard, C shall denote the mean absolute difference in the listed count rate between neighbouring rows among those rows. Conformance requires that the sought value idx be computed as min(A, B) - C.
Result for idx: 6.58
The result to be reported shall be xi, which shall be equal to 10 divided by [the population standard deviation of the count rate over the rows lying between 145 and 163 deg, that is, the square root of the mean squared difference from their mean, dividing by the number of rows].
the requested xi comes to 39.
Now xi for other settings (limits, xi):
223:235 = 79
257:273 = 43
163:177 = 67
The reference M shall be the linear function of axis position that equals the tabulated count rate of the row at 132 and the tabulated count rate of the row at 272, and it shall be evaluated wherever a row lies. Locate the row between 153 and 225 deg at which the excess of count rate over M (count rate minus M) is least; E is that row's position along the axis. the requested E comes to 200 deg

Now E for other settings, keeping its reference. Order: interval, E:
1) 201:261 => 254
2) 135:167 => 138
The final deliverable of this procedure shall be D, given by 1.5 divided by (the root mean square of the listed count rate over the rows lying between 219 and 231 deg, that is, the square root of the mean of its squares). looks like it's 0.211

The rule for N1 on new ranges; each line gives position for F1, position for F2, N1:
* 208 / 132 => 0.88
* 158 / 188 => 0.99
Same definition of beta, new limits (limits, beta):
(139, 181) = 156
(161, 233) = 222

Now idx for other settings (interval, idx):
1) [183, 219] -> 6.48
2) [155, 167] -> 6.71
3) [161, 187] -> 6.71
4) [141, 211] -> 6.62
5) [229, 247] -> 6.57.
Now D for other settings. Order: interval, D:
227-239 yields 0.216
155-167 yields 0.214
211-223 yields 0.216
